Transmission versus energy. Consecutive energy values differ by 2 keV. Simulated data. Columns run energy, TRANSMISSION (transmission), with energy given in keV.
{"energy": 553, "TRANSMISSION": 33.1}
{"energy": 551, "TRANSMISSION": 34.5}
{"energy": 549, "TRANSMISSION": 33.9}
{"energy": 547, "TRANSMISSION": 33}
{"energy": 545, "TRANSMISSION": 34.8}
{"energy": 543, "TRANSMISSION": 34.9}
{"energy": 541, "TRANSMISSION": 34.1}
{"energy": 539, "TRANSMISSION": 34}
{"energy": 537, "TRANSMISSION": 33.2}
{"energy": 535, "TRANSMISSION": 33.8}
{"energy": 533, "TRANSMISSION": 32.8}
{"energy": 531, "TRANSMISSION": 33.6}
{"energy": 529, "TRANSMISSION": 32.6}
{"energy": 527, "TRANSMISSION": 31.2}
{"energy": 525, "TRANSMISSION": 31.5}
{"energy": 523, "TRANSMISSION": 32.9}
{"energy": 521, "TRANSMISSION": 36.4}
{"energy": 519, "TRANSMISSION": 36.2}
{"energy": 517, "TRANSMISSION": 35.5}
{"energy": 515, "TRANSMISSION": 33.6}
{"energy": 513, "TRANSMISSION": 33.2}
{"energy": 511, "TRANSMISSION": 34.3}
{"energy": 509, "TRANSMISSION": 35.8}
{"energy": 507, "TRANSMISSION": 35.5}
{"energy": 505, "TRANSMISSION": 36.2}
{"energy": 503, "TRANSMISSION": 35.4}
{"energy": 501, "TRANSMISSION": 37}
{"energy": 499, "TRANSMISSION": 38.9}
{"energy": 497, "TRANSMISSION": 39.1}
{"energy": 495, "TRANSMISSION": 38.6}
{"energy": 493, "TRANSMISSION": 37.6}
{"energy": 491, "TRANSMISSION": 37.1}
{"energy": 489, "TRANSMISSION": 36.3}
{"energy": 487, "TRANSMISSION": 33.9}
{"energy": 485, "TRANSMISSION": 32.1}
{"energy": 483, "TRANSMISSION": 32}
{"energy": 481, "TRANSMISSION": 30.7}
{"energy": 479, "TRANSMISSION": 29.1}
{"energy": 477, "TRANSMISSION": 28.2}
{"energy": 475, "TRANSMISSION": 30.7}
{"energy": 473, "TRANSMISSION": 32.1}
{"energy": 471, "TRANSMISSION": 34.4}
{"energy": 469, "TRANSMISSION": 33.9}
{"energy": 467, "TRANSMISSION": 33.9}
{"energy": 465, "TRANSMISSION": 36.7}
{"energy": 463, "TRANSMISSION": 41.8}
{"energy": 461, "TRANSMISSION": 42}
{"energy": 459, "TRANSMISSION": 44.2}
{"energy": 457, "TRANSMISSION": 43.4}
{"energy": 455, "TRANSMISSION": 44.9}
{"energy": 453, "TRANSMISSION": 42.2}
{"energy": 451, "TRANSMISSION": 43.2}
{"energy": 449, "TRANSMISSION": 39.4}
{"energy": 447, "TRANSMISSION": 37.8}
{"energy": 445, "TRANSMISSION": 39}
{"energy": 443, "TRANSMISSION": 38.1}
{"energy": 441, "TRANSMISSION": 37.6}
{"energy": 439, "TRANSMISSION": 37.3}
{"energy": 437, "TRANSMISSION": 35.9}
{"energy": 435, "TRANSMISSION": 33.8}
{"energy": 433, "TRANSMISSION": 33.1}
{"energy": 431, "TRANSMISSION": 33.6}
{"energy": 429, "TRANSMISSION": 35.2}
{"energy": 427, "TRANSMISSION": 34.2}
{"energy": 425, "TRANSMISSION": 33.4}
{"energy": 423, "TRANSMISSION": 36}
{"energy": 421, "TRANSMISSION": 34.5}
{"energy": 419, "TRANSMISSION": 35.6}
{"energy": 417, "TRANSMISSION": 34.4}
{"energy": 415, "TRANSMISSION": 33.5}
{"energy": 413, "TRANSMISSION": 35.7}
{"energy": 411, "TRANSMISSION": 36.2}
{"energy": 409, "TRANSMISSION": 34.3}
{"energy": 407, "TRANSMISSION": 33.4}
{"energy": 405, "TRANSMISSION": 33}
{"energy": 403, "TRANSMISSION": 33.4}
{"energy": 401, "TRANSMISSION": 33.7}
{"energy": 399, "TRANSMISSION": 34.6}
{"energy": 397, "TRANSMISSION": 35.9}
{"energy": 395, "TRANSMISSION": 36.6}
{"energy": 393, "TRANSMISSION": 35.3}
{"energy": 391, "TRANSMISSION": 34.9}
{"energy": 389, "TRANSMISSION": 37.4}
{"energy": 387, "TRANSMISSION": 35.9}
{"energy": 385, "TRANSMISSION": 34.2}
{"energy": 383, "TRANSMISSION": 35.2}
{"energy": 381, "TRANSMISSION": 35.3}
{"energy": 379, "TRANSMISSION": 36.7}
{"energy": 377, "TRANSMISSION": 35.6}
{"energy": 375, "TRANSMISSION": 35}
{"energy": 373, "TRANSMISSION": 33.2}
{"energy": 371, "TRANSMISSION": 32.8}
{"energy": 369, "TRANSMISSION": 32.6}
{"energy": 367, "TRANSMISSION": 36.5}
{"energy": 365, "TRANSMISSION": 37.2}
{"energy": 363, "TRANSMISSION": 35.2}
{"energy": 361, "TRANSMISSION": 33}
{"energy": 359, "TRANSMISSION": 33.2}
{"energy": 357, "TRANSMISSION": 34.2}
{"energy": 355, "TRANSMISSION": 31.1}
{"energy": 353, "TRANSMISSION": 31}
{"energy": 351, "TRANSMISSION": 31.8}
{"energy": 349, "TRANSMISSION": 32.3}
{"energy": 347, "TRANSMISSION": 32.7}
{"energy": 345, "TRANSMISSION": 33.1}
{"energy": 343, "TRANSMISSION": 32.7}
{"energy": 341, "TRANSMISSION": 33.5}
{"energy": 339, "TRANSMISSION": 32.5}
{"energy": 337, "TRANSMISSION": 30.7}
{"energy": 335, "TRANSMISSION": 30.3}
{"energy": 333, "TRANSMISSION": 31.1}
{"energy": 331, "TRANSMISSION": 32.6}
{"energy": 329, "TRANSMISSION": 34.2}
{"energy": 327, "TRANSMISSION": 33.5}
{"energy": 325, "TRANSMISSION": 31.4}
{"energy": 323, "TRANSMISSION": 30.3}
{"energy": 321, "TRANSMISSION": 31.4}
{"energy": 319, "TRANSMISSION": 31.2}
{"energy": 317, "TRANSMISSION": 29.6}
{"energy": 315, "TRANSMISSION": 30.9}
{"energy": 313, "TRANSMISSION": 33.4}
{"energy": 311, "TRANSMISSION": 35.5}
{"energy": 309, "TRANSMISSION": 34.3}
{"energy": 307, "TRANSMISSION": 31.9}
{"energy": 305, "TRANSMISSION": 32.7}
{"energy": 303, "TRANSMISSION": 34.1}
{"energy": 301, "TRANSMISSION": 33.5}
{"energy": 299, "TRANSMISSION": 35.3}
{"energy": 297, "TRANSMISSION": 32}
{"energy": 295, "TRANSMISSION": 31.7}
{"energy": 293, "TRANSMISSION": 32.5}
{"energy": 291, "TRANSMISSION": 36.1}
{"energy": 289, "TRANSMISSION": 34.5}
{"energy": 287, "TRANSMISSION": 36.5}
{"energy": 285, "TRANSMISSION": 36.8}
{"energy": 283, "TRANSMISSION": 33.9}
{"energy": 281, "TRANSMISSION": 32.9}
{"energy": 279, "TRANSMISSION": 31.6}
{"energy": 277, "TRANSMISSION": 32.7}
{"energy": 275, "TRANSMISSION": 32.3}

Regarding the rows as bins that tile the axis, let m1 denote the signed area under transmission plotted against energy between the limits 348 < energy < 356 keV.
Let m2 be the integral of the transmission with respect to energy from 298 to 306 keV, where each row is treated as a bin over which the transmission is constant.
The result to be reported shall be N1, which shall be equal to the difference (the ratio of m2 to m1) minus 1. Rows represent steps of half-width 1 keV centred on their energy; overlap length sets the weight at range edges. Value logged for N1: 0.07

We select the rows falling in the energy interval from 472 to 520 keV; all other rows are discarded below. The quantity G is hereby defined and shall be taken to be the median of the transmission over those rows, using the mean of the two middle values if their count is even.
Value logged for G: 35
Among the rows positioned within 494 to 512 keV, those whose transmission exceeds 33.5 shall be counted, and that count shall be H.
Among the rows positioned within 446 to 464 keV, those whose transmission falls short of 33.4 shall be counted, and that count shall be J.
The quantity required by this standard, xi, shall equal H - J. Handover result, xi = 9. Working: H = 9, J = 0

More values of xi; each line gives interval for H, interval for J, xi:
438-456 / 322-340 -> 2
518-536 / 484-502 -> 3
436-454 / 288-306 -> 5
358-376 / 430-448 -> 3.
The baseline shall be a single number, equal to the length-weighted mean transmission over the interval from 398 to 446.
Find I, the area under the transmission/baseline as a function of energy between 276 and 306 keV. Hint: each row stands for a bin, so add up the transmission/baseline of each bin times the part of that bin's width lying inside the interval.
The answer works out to 29.0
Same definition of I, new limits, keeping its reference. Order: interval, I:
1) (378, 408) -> 30.0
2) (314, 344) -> 27.2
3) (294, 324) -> 27.9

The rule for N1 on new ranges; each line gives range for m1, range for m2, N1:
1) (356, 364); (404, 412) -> 0.01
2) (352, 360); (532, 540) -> 0.03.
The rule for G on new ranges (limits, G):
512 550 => 34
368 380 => 34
